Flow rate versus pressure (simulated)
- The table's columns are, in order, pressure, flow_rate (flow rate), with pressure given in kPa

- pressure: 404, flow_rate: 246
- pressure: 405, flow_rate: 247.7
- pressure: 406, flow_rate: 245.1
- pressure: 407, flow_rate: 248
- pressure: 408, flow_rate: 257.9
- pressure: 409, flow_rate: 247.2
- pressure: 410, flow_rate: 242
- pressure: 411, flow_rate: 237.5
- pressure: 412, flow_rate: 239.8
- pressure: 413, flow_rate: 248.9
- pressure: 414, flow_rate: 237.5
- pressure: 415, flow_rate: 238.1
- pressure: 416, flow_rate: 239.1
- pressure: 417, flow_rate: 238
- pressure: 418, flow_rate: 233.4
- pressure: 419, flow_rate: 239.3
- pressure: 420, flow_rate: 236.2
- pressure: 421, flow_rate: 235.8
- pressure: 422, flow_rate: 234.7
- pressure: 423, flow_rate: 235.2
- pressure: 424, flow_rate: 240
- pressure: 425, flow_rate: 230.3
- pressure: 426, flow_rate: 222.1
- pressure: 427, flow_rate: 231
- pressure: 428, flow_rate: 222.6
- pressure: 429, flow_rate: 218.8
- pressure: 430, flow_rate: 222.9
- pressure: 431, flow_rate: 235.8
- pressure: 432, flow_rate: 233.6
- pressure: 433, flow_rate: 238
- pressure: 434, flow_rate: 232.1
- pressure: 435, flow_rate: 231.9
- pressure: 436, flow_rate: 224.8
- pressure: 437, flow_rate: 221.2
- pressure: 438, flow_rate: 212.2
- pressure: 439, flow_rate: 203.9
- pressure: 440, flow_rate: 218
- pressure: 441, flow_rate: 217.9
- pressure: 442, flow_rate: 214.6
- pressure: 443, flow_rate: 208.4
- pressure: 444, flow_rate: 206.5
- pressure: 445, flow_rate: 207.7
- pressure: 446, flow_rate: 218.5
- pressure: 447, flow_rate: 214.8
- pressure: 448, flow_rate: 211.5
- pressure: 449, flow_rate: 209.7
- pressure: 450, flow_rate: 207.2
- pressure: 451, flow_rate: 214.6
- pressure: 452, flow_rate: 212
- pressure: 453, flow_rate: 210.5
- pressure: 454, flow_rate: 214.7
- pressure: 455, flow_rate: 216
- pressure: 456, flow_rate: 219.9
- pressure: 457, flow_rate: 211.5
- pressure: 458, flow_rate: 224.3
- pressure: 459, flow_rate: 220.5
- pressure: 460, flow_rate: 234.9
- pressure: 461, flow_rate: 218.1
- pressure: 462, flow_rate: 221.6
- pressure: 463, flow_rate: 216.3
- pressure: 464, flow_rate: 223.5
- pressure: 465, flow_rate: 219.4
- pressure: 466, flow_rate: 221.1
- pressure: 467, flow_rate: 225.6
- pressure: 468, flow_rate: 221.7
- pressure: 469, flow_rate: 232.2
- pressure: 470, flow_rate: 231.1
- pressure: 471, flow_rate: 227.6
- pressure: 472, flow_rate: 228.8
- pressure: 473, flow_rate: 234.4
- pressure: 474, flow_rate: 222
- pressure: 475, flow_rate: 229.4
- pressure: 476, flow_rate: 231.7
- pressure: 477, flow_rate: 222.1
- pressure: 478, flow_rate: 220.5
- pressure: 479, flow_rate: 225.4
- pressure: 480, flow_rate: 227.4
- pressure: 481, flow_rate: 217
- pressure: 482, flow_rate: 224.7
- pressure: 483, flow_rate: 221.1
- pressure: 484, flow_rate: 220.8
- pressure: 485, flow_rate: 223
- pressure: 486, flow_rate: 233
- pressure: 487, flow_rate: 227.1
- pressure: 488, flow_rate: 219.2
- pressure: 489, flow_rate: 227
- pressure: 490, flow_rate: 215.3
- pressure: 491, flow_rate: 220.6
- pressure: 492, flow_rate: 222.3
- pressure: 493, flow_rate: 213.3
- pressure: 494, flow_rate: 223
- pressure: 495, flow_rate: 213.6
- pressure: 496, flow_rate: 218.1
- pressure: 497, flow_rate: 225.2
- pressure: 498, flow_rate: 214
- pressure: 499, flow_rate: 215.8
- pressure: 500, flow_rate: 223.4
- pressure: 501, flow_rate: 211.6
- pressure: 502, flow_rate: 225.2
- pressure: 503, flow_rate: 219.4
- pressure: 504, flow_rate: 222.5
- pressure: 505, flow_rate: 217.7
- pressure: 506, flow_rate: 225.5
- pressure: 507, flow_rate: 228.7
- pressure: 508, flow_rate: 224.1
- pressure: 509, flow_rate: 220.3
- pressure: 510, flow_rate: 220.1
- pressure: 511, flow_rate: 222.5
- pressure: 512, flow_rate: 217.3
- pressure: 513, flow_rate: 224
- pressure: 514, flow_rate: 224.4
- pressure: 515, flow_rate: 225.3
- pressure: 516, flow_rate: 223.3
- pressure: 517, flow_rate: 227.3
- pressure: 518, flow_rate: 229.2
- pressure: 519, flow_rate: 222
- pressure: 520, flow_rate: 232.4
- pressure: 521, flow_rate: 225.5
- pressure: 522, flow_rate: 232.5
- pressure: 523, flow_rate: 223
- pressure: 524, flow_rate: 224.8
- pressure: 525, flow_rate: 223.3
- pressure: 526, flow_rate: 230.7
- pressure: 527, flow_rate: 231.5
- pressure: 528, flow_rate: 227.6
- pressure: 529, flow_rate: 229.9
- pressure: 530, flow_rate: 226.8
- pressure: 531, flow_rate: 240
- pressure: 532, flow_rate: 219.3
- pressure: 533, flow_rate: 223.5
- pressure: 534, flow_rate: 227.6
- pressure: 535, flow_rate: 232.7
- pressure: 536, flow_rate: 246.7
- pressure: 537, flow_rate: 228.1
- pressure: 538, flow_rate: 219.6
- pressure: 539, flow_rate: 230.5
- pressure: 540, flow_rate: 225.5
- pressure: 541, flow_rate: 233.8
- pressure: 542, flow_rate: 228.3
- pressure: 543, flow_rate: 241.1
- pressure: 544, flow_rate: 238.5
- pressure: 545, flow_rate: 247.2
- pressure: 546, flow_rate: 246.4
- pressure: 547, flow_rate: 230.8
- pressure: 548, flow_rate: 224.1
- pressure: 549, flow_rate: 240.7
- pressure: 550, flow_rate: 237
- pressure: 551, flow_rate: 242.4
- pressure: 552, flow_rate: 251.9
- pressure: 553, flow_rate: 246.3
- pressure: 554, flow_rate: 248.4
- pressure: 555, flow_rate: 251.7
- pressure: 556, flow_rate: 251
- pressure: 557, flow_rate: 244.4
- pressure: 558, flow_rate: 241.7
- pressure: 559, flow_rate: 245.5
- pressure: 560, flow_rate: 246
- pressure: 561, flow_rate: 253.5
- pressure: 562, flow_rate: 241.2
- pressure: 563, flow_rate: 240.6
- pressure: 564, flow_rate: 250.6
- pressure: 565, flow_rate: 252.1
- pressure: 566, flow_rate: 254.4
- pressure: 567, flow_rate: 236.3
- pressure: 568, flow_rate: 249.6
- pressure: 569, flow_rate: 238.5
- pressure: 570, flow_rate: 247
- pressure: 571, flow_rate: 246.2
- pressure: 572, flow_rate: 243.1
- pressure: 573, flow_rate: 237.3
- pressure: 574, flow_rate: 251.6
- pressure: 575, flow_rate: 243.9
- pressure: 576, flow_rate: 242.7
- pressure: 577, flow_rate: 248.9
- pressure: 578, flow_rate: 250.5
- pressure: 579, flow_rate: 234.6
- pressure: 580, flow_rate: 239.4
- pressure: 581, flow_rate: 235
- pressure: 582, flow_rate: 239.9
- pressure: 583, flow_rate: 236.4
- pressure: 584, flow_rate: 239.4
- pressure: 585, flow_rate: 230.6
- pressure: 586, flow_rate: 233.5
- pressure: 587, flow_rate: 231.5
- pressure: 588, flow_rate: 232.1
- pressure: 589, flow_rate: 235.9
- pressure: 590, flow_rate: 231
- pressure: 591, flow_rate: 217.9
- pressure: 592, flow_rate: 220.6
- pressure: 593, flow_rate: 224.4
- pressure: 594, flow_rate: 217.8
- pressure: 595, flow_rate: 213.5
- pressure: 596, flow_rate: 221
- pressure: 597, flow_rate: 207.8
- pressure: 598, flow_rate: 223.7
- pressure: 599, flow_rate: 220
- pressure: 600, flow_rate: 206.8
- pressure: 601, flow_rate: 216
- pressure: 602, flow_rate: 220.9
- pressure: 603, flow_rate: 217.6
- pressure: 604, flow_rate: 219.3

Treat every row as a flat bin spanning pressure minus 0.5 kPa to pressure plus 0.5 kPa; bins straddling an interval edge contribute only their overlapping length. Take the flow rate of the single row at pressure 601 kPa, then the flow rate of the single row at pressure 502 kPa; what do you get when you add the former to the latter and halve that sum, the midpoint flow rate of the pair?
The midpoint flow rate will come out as 221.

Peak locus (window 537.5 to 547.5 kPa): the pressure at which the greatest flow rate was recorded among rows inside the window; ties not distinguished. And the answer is 545 kPa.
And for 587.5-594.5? 589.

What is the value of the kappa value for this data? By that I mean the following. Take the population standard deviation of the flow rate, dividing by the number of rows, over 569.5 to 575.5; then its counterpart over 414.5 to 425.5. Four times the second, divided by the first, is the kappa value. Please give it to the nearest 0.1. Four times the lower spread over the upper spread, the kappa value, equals 2.6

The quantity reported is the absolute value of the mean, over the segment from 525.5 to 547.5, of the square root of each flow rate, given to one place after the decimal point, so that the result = 15.2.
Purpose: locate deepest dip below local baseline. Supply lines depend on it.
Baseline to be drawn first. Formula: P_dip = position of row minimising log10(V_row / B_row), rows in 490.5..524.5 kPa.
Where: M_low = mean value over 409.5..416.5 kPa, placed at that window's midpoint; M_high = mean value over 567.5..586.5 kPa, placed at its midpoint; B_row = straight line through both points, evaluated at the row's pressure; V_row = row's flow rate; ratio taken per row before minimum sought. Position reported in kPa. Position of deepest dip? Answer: 501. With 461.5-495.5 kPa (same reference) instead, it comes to 493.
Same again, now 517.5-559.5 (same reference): 532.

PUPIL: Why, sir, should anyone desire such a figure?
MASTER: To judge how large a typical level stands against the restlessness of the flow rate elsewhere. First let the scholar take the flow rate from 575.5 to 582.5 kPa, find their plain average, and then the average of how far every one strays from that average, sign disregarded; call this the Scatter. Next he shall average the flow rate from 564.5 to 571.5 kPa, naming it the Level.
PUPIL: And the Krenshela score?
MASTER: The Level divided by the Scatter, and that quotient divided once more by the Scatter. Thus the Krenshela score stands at 10.0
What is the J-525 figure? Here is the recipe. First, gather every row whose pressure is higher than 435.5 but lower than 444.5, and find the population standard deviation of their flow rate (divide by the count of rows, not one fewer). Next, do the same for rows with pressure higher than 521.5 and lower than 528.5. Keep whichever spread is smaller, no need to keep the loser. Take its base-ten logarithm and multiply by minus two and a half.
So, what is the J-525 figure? -1.42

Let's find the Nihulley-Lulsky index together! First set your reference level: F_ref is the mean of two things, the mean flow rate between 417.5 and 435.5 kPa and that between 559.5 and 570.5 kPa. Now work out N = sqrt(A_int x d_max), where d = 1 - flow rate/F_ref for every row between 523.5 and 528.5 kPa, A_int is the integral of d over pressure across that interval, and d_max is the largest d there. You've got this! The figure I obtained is 0.126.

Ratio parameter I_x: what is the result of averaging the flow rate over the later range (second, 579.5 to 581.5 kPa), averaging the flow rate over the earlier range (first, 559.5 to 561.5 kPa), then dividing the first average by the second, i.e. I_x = 1.05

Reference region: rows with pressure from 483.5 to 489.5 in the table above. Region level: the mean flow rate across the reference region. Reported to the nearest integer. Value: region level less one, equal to 224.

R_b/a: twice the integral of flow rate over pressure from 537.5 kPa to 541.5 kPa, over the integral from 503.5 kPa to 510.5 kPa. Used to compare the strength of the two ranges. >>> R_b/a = 1.2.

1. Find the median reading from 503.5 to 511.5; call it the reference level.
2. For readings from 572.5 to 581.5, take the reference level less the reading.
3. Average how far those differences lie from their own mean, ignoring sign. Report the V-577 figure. 5.4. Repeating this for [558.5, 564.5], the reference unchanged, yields 3.9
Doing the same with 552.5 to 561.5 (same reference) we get 3.1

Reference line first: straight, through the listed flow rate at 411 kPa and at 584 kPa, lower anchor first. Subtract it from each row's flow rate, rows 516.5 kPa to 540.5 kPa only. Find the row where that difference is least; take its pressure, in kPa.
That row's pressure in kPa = 532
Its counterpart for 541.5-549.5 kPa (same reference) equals 548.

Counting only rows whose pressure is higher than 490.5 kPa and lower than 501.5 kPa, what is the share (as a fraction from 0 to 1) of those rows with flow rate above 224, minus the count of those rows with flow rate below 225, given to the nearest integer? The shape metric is -10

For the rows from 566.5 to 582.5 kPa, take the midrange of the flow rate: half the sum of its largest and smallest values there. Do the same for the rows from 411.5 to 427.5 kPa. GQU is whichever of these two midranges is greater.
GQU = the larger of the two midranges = 243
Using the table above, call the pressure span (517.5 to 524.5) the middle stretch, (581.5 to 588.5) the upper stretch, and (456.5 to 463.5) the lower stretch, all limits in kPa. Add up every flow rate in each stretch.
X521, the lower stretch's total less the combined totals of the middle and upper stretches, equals -1686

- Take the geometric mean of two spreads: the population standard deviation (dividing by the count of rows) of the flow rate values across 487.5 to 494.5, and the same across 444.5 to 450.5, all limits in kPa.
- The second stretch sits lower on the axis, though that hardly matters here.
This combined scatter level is 4.2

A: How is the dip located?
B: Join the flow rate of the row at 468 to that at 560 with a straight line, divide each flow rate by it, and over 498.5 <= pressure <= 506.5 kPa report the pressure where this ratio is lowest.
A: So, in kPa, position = 501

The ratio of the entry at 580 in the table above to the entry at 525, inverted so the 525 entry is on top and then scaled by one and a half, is 1.40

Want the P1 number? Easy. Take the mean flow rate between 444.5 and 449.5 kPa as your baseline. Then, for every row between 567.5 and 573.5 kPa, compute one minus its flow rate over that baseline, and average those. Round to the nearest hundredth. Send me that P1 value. -0.15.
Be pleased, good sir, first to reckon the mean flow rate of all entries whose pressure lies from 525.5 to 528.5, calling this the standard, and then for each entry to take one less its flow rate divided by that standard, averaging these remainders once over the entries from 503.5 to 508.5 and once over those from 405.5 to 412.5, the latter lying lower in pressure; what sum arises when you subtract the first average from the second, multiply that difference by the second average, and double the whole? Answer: 0.0126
